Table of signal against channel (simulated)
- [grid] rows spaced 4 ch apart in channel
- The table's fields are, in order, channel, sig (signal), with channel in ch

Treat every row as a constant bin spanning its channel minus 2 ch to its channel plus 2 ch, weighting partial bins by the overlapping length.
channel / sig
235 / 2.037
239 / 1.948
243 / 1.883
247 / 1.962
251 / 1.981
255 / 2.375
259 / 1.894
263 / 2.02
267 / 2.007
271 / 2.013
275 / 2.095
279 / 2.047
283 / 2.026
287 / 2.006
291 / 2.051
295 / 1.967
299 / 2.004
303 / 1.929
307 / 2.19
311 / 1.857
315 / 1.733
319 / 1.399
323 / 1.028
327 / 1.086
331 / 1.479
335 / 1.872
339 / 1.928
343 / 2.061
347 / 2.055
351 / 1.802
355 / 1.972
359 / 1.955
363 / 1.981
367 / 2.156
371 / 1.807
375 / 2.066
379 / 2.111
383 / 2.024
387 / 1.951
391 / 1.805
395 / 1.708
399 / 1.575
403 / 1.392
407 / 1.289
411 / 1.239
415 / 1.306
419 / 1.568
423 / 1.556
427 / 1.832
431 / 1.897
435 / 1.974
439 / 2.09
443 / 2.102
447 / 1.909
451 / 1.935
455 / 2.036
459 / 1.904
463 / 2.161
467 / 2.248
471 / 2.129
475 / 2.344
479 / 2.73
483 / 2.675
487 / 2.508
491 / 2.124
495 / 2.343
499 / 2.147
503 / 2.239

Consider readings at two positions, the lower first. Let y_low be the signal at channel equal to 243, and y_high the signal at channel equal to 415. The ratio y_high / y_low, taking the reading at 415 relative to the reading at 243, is 0.69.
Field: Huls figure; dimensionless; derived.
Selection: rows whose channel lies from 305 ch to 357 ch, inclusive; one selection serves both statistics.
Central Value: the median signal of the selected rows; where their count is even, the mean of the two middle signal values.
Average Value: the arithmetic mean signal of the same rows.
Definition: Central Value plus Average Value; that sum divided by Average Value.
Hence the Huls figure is 2.07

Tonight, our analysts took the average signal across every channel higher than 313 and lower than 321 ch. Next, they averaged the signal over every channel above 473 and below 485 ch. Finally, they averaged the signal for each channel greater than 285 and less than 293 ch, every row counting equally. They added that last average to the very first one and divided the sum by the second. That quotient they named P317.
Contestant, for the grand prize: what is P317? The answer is 1.39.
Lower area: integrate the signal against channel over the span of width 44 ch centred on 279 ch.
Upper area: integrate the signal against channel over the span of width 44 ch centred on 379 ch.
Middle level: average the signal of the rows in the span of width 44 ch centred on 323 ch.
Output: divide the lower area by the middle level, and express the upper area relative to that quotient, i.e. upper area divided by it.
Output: 1.61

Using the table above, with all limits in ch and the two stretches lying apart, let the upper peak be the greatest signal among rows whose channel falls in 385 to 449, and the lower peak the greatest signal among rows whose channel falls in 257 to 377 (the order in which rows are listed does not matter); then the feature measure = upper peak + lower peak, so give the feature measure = 4.29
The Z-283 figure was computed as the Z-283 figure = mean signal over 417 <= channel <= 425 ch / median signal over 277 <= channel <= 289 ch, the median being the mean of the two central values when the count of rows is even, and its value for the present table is 0.8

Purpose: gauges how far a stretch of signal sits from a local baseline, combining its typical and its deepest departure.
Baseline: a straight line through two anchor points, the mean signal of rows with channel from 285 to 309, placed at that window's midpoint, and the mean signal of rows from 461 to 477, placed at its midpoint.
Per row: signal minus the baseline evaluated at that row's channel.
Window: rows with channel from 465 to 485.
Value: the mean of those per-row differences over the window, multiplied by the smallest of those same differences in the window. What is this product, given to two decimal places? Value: -0.02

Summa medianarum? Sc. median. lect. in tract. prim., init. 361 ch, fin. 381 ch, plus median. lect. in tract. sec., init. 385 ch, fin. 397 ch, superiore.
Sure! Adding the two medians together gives 3.9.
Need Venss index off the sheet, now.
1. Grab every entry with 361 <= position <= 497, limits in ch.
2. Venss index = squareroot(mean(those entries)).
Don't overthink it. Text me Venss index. 1.40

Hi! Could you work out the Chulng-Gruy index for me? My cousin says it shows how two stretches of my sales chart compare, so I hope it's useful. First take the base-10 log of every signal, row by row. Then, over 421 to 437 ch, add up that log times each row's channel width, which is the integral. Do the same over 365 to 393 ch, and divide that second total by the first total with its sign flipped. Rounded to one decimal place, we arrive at -2.0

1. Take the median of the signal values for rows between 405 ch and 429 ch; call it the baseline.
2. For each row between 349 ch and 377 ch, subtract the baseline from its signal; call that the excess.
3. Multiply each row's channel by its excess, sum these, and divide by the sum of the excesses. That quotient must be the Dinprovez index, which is 363.7 ch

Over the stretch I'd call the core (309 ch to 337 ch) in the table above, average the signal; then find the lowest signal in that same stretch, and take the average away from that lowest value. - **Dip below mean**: -0.47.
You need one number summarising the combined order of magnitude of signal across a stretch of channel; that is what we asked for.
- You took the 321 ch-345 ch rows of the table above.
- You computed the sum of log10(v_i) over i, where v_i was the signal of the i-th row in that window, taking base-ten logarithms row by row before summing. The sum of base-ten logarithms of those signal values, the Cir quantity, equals 1.09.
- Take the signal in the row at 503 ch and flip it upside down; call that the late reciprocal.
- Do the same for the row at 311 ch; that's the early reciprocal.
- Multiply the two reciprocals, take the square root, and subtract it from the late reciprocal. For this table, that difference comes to -0.04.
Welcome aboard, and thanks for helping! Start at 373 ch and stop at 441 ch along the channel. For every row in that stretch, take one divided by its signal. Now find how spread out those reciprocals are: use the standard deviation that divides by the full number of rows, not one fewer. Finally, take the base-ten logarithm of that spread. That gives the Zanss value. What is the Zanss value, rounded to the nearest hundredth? -0.96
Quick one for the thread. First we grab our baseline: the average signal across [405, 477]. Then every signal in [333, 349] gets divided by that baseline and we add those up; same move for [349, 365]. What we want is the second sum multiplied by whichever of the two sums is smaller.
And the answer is 17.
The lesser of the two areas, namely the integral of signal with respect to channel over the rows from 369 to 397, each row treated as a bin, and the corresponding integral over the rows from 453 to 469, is 33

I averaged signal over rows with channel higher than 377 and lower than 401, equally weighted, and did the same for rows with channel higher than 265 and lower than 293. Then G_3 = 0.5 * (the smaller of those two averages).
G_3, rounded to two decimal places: 0.93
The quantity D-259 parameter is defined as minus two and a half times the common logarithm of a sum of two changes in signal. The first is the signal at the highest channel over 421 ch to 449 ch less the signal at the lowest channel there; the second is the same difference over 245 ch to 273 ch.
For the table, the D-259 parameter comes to 1.0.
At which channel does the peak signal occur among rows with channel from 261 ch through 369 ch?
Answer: 307 ch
